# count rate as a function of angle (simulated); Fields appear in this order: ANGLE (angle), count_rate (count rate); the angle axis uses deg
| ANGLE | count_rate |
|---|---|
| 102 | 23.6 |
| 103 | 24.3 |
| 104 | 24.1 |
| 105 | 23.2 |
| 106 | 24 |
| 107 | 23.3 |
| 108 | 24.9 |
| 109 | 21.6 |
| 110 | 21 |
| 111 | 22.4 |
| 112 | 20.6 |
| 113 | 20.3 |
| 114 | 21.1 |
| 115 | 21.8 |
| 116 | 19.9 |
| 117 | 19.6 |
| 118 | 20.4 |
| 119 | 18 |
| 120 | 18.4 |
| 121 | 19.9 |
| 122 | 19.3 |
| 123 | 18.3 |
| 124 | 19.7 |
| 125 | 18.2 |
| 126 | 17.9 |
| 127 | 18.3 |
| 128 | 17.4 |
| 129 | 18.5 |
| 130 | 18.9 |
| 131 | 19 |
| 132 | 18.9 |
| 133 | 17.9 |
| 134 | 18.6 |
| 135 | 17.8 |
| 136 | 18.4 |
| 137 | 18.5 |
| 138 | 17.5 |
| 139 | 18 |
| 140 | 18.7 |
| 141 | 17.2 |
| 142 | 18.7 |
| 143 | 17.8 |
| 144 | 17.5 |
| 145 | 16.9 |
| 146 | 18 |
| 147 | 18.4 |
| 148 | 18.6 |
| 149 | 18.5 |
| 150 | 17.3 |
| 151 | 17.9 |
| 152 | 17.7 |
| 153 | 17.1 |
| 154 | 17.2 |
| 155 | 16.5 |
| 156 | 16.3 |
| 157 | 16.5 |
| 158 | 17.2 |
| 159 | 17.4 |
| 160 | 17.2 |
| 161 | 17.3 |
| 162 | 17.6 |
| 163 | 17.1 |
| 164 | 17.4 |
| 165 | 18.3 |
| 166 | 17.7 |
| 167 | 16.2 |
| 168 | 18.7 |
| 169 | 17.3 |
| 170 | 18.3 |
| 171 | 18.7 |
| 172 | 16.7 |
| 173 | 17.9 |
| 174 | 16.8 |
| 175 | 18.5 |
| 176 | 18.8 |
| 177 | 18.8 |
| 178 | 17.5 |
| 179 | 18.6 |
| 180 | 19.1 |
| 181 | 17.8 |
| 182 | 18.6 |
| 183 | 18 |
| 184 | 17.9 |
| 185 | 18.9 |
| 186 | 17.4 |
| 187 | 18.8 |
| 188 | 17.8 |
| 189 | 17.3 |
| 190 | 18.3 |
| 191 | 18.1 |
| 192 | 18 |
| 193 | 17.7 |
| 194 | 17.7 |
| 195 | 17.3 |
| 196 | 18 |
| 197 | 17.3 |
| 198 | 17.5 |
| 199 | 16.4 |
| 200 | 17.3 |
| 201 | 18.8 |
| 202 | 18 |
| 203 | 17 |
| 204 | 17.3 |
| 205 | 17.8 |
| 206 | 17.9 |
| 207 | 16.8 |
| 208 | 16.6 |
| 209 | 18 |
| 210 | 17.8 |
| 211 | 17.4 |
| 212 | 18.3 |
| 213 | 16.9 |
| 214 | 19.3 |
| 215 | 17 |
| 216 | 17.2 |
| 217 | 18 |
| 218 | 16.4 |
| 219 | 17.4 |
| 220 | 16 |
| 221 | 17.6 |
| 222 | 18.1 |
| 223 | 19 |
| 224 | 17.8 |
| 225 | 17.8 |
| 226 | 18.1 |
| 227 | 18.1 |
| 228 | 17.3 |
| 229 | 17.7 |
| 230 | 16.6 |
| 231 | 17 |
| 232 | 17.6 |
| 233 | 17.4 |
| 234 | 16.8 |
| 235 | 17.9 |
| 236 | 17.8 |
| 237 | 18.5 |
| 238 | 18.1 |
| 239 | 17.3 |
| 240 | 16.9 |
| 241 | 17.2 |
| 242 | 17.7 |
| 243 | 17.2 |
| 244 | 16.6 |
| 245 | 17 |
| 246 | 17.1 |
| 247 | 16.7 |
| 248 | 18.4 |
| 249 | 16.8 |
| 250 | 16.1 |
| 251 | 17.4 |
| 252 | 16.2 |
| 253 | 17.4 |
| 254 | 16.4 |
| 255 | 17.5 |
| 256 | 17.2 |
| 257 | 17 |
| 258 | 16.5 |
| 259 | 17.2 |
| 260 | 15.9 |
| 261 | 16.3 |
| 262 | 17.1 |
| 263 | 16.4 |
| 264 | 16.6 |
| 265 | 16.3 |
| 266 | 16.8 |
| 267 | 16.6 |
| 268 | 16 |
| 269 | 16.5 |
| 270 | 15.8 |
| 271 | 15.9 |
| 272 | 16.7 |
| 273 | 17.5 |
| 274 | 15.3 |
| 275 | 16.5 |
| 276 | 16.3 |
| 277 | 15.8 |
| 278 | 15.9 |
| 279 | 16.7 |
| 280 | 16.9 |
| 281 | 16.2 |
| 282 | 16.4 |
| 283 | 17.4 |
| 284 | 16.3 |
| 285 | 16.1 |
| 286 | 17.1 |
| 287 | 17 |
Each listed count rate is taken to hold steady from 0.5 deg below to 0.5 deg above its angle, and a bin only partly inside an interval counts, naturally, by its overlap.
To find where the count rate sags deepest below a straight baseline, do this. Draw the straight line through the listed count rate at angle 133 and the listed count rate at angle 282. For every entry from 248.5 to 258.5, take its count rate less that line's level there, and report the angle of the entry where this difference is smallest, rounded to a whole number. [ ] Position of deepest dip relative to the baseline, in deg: 250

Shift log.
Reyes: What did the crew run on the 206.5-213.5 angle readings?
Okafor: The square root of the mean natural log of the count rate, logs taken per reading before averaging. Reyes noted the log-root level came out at 1.69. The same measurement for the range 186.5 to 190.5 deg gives 1.70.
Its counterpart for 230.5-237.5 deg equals 1.69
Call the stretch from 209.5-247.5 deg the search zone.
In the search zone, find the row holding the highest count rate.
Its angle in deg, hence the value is 214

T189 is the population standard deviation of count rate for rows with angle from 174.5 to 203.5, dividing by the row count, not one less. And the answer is 0.65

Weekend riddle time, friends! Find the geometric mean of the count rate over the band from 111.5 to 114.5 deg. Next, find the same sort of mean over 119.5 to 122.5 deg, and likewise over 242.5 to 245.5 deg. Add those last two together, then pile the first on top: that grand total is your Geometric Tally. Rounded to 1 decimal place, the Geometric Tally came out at 56.8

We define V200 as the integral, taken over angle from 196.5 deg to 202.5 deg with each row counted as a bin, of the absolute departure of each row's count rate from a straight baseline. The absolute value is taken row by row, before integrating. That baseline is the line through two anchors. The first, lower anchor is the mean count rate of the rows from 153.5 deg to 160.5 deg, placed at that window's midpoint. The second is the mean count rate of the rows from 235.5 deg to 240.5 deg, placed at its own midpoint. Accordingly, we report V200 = 3.2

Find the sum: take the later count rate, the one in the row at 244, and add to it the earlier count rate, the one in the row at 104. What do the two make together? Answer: 40.7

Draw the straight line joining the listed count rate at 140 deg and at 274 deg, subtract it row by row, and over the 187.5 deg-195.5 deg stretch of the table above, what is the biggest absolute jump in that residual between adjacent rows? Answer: 1.03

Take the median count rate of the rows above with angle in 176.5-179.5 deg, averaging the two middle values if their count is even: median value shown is 18.6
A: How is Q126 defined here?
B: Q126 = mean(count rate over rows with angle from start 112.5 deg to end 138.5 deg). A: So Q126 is 18.9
